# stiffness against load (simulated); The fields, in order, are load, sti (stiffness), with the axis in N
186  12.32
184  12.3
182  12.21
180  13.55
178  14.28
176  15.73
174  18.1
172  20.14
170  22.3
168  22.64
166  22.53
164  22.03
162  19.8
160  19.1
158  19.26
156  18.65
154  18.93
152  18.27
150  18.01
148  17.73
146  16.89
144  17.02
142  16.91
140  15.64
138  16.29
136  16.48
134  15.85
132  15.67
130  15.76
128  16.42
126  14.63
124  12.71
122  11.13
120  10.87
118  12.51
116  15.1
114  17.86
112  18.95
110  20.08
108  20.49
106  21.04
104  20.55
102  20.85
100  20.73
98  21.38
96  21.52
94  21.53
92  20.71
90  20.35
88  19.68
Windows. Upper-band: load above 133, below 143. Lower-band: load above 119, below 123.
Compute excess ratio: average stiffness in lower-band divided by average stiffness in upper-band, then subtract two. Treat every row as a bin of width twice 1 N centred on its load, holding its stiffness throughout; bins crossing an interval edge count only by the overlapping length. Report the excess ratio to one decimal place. -1.3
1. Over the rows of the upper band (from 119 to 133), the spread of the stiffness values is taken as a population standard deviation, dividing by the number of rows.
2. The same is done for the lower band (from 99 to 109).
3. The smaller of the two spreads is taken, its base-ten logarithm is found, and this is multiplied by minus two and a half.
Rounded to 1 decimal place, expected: 1.7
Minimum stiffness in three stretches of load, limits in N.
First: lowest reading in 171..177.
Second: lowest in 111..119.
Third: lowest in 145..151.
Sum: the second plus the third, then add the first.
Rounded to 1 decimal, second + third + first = 45.1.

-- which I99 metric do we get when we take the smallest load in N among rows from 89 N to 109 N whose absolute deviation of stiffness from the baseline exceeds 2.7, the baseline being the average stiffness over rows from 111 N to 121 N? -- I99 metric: 90 N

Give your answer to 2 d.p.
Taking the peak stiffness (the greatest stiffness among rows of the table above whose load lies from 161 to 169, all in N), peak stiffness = 22.64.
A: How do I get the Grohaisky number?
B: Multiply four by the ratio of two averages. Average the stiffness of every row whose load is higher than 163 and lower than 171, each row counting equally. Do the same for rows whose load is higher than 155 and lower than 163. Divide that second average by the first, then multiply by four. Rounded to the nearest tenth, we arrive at 3.4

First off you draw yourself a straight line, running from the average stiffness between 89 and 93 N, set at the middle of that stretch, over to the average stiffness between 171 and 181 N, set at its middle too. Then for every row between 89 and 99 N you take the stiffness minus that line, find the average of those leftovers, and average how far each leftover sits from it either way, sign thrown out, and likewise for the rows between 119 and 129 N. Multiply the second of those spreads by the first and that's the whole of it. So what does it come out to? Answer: 1.15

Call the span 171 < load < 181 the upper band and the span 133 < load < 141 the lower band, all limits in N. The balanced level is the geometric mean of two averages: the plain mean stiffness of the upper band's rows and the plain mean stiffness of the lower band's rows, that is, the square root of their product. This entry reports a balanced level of 16.2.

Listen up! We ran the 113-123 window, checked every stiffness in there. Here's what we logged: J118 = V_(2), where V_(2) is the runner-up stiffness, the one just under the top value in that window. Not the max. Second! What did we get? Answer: 15.1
